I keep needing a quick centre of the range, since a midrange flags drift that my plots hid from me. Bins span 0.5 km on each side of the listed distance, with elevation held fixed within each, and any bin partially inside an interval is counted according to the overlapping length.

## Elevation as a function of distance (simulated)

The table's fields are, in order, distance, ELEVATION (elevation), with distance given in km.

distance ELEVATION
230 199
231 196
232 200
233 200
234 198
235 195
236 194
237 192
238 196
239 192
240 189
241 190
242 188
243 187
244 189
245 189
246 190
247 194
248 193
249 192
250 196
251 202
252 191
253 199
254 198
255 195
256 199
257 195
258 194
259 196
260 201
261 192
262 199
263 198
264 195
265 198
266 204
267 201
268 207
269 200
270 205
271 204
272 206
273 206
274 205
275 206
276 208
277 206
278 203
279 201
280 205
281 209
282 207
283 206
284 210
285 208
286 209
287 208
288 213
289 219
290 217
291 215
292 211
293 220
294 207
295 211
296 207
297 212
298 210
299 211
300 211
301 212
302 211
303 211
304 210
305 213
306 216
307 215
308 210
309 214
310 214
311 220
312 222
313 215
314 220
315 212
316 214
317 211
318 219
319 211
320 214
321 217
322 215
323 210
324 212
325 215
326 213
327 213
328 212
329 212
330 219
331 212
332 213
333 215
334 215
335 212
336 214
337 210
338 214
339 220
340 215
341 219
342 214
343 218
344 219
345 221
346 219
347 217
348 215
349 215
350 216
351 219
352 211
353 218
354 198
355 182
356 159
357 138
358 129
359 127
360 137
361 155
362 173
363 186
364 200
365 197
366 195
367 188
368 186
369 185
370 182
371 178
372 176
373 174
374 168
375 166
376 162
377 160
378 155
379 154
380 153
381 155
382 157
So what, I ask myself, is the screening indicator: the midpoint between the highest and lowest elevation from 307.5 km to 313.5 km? 216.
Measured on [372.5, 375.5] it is 170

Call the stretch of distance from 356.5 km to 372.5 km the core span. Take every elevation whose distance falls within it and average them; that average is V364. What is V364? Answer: 171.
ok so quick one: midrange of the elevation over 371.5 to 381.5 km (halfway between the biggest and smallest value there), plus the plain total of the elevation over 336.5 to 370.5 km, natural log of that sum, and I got 8.8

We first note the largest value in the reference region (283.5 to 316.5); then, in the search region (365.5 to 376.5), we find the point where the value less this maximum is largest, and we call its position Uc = 366 km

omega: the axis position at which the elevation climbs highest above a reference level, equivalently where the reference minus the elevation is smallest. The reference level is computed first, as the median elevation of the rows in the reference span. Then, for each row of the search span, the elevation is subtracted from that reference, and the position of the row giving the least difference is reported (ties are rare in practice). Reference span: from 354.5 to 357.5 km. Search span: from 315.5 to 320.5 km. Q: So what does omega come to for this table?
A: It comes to 318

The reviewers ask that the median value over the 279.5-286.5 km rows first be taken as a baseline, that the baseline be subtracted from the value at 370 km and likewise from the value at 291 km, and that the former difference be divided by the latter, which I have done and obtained -3.7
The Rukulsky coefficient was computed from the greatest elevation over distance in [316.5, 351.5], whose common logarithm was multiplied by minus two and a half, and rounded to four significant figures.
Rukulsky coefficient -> -5.861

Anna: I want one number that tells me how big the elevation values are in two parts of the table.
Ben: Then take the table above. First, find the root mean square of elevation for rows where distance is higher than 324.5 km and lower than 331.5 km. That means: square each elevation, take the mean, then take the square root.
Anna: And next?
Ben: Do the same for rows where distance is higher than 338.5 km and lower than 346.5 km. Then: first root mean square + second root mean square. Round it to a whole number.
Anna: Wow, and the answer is 432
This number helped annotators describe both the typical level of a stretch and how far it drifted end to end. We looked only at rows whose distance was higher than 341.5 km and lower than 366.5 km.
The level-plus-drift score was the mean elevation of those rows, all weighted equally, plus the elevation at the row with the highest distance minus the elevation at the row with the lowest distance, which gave 172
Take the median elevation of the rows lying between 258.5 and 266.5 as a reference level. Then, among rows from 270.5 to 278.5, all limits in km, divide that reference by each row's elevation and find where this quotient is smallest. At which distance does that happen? 276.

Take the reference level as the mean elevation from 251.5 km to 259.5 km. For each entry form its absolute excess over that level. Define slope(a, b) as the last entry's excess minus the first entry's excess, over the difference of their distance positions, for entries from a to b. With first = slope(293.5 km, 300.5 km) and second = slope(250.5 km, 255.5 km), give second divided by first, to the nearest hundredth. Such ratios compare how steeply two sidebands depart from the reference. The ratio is -1.97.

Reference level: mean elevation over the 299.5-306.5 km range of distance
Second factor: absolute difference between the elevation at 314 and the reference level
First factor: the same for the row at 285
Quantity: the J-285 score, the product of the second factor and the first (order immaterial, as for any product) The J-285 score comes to 32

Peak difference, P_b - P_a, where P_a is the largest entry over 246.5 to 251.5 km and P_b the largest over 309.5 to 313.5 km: 20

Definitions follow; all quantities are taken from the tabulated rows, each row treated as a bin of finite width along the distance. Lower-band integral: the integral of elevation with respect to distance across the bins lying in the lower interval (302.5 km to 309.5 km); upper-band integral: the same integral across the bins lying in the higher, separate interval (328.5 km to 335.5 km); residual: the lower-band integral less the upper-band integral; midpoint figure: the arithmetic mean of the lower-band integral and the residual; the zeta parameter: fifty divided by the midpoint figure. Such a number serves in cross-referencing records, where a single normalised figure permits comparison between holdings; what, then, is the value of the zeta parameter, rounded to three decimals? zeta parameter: 0.068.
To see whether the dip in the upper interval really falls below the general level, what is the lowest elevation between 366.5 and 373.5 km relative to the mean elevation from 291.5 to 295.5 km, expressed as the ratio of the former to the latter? 0.82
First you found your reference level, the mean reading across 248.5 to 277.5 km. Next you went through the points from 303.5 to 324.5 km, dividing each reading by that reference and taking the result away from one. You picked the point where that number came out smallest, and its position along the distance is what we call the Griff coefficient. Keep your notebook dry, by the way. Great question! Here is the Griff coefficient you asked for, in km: 312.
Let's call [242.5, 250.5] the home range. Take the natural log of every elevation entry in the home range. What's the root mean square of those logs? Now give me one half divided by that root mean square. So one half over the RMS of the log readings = 0.0952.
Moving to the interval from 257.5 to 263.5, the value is 0.0947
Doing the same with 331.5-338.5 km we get 0.0932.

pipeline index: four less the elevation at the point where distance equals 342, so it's -210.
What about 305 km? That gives -209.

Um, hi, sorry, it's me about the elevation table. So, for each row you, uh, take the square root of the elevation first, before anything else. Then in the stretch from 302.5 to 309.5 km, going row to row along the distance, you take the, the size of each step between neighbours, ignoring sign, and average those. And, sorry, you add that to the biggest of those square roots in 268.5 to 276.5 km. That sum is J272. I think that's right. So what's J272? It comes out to 14.5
